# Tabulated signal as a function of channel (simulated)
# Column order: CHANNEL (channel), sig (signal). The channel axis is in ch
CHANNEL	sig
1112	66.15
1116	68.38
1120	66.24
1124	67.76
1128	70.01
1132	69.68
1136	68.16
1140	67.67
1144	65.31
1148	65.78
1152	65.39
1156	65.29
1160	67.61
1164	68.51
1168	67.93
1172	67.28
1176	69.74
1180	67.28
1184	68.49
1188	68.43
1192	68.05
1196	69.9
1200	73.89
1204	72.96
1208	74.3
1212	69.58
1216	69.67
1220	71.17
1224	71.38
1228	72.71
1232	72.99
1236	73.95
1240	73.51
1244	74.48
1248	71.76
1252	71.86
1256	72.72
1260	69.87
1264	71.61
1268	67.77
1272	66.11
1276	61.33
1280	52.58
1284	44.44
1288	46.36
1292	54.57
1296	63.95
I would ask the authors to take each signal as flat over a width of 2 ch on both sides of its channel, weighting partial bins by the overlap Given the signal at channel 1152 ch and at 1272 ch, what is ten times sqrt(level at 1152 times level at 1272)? 657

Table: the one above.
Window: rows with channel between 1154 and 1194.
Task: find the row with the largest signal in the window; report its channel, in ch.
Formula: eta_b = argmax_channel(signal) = 1176 ch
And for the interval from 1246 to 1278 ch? 1256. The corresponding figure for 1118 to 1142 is 1128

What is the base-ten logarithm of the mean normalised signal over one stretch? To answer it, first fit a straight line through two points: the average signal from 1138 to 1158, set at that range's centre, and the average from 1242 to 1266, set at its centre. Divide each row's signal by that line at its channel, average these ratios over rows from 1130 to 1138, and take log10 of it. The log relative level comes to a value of 0.025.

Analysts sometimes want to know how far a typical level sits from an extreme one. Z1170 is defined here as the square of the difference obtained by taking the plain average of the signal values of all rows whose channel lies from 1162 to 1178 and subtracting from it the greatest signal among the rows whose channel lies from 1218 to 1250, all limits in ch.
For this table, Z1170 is 37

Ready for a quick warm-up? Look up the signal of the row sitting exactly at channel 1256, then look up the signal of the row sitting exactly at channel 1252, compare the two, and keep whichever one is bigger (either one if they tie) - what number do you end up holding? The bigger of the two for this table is 72.7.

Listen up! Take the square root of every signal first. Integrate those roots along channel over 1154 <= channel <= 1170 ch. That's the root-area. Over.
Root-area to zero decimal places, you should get 131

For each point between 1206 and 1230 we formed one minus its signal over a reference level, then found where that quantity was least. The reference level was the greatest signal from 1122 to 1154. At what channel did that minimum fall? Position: 1208 ch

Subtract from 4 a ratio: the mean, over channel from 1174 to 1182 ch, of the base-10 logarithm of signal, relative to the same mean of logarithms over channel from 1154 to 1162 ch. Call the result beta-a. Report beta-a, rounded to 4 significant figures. 2.993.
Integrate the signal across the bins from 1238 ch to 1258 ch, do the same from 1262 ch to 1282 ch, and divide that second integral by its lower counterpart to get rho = 0.88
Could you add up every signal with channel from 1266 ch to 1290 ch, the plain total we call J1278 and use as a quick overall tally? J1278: 339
